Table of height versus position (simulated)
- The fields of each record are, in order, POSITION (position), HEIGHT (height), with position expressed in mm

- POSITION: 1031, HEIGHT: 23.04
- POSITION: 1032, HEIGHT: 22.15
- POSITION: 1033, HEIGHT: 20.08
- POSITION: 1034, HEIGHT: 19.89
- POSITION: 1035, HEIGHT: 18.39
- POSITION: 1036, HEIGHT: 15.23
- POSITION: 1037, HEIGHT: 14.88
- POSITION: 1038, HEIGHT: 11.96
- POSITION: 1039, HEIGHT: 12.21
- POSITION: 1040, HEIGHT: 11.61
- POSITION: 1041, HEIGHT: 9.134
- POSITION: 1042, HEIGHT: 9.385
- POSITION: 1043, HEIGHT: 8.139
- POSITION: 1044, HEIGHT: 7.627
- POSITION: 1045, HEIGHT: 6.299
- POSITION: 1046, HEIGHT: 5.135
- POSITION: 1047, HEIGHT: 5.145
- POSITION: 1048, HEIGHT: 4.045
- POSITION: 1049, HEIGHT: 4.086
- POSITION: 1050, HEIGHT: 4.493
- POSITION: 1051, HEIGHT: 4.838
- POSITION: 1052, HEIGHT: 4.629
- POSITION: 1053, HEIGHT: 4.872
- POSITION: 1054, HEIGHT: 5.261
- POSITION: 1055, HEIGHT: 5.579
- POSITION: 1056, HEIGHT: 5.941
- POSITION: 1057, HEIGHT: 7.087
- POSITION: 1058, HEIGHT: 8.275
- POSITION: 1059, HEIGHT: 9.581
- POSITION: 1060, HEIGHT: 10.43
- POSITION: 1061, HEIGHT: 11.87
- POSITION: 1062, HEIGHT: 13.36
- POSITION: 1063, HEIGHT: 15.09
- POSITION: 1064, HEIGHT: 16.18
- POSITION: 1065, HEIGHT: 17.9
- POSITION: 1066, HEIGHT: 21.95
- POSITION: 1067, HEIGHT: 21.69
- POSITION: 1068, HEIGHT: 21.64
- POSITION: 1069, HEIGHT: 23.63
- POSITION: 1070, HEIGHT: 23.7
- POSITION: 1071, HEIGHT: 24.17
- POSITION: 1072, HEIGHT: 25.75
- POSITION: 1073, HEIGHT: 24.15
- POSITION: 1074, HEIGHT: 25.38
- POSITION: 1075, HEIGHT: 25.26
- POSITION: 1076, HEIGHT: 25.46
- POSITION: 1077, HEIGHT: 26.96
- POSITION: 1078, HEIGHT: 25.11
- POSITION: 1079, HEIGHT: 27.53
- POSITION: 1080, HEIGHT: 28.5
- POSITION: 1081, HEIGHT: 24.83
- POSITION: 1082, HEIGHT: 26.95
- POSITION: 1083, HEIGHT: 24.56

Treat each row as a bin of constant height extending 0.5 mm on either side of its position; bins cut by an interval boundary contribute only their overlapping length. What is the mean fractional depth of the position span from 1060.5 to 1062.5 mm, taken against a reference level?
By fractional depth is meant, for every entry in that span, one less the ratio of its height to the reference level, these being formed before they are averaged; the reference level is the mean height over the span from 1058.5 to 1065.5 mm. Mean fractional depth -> 0.1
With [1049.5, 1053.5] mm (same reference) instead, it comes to 0.7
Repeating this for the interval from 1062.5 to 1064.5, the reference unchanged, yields -0.2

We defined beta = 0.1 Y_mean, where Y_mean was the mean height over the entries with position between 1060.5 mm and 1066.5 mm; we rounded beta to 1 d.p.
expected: 1.6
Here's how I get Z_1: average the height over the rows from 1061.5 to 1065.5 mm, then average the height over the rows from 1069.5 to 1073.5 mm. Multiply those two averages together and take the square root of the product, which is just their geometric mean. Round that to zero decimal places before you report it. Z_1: 20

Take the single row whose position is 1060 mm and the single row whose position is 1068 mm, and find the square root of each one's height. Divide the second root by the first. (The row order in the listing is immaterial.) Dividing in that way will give 1.4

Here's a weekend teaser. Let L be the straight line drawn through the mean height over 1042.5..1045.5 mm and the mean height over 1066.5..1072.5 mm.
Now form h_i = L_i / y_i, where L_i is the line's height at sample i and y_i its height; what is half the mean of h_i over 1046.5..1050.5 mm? 1.16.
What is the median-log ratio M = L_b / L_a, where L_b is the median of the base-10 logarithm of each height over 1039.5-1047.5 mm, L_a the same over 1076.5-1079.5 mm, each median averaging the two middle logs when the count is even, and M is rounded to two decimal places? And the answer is 0.63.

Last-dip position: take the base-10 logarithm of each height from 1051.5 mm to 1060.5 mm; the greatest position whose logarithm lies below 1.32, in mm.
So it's 1060 mm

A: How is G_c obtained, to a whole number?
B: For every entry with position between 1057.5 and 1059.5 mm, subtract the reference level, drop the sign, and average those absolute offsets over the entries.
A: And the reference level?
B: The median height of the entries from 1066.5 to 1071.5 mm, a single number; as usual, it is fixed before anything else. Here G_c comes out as 15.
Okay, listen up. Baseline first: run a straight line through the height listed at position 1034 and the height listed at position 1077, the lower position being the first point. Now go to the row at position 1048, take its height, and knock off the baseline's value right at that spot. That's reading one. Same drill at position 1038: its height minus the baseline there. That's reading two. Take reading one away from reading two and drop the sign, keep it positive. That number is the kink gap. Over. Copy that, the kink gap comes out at 10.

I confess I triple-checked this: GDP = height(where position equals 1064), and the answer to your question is 16.18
